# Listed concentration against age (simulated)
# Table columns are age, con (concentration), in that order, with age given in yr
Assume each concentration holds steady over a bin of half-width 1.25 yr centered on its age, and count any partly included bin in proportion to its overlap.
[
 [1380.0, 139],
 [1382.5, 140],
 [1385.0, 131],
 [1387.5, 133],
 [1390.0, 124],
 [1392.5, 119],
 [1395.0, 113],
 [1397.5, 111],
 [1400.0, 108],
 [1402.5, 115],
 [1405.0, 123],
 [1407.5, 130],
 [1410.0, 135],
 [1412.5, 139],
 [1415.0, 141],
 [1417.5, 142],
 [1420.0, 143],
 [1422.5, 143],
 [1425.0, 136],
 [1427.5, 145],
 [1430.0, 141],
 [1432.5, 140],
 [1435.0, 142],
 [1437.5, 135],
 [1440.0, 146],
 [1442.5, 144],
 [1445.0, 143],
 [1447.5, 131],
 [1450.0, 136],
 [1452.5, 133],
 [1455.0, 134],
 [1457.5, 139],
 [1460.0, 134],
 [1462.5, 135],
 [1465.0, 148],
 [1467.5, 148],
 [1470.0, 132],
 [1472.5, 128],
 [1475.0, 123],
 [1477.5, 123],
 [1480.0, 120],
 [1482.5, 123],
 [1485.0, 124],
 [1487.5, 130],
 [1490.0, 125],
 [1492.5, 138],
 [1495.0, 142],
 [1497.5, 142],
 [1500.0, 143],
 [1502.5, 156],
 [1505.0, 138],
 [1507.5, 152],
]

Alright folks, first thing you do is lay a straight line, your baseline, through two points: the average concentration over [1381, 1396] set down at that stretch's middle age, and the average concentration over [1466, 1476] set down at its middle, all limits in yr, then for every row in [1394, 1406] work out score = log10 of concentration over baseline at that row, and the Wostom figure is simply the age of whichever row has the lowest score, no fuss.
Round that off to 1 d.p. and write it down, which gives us 1400.0 yr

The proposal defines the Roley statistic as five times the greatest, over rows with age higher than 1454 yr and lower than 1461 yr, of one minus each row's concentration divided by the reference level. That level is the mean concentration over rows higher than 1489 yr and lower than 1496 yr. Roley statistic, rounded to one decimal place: 0.0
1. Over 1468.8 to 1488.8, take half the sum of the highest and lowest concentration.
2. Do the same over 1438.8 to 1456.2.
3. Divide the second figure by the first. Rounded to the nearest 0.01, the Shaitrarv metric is 1.10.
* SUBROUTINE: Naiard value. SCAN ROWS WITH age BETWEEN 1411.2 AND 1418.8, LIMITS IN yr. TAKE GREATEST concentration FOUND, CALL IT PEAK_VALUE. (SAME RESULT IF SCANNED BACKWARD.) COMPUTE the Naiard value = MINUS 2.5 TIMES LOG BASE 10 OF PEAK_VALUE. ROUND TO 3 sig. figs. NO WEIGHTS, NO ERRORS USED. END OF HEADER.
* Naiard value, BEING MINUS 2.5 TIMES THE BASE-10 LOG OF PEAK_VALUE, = -5.38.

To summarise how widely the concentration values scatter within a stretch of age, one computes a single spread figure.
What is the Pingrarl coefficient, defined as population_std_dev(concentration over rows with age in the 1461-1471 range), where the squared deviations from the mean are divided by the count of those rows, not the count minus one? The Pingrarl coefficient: 7.3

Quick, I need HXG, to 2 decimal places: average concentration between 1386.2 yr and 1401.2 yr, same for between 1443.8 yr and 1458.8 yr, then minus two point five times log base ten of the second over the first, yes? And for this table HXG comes -0.15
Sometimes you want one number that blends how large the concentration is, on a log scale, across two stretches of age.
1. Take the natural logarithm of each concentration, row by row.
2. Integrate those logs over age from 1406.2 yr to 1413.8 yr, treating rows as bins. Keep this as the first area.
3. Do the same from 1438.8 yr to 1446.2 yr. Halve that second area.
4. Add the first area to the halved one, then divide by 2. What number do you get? 28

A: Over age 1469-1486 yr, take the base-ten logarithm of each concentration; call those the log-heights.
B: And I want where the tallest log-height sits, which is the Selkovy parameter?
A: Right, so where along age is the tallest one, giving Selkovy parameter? 1470.0 yr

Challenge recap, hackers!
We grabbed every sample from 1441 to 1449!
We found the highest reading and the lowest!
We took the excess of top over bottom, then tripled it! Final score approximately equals 39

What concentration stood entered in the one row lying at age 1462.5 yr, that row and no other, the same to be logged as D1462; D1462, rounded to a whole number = 135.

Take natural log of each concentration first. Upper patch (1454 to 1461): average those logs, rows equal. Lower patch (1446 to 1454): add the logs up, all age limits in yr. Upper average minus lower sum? -10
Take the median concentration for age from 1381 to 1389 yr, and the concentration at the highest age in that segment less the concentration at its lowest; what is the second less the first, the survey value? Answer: -140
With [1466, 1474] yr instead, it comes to -152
